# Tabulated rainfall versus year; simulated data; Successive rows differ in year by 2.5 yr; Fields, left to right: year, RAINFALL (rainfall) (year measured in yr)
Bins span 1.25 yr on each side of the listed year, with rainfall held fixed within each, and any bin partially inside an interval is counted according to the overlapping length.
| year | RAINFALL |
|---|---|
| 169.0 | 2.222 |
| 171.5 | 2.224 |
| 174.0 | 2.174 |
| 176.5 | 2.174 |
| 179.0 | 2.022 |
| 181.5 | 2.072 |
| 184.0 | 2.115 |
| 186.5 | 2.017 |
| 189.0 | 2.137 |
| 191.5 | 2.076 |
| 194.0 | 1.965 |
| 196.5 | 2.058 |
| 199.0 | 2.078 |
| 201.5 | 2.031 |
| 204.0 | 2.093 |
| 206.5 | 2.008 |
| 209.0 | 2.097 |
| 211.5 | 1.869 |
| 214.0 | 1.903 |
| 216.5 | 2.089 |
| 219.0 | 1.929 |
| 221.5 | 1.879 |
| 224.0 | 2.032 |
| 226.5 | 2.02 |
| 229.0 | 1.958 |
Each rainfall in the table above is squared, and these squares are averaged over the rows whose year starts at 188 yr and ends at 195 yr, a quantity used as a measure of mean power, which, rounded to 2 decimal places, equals 4.25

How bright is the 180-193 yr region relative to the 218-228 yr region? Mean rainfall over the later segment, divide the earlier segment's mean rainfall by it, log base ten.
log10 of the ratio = 0.025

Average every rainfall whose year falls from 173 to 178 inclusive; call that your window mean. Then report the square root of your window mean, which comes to 1.47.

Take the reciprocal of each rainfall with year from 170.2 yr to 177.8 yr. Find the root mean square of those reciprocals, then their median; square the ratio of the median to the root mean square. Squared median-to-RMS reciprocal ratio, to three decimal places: 1.015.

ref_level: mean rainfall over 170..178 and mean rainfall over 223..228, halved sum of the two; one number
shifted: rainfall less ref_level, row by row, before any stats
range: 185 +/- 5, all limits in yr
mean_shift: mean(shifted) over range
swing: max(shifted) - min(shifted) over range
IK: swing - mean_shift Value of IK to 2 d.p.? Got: 0.14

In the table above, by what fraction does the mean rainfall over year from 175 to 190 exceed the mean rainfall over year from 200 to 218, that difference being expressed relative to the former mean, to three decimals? 0.037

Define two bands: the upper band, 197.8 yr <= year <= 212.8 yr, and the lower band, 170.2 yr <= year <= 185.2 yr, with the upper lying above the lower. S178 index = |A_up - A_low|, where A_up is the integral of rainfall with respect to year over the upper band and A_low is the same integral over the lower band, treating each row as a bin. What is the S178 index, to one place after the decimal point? 1.5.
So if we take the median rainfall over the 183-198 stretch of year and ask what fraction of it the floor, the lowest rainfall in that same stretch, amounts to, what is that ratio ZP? 0.951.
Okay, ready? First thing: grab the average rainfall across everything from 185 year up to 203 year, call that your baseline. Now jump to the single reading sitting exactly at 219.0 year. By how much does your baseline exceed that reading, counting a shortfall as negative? 0.12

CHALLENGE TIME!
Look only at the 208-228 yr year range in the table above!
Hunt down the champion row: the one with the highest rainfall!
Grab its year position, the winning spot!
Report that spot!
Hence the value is 209.0 yr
